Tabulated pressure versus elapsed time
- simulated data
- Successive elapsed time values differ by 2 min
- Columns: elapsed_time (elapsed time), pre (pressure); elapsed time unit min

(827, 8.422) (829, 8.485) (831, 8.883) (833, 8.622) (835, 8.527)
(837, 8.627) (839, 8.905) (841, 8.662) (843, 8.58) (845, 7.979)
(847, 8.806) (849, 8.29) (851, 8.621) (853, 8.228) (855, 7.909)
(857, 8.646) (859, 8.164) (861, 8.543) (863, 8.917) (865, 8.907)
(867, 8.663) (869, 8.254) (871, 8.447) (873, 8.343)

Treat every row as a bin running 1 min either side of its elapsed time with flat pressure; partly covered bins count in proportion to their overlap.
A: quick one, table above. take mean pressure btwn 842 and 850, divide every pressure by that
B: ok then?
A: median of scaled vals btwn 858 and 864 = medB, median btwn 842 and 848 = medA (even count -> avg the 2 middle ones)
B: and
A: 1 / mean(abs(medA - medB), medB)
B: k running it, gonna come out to 1.96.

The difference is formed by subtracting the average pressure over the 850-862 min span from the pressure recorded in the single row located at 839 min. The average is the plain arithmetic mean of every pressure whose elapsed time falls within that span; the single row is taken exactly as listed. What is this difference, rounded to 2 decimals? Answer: 0.55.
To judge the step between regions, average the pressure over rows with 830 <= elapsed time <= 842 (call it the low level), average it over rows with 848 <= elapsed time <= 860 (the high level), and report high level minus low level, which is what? -0.39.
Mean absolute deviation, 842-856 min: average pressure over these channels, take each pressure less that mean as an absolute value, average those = 0.28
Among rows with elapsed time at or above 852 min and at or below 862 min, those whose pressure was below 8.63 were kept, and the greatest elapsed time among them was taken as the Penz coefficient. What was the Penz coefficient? 861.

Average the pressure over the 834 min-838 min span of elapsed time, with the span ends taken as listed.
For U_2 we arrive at 8.58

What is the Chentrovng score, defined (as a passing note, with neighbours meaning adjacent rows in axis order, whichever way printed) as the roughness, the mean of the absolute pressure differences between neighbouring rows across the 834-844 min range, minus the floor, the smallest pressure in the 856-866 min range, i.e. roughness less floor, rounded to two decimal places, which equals -7.99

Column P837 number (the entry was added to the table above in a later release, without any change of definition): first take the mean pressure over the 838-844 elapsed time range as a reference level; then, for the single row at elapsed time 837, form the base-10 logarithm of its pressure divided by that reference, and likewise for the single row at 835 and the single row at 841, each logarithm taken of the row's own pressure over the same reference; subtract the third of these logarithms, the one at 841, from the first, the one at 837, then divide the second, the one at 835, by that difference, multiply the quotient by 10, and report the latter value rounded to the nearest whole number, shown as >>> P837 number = 54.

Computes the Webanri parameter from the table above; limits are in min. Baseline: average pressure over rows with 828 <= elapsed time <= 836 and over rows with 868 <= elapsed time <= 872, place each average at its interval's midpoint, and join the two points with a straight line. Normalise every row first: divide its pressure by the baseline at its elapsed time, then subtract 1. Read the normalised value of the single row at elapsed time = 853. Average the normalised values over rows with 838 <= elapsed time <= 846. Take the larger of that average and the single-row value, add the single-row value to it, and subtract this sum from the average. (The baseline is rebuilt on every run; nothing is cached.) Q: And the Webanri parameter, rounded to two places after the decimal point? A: 0.03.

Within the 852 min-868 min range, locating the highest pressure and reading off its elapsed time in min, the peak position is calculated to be 863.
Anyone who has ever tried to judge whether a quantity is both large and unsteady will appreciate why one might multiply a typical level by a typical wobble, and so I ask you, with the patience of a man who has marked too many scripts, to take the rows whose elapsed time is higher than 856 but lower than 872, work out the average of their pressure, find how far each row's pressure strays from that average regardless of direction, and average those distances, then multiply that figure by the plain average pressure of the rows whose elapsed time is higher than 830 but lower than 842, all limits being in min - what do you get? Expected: 1.88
